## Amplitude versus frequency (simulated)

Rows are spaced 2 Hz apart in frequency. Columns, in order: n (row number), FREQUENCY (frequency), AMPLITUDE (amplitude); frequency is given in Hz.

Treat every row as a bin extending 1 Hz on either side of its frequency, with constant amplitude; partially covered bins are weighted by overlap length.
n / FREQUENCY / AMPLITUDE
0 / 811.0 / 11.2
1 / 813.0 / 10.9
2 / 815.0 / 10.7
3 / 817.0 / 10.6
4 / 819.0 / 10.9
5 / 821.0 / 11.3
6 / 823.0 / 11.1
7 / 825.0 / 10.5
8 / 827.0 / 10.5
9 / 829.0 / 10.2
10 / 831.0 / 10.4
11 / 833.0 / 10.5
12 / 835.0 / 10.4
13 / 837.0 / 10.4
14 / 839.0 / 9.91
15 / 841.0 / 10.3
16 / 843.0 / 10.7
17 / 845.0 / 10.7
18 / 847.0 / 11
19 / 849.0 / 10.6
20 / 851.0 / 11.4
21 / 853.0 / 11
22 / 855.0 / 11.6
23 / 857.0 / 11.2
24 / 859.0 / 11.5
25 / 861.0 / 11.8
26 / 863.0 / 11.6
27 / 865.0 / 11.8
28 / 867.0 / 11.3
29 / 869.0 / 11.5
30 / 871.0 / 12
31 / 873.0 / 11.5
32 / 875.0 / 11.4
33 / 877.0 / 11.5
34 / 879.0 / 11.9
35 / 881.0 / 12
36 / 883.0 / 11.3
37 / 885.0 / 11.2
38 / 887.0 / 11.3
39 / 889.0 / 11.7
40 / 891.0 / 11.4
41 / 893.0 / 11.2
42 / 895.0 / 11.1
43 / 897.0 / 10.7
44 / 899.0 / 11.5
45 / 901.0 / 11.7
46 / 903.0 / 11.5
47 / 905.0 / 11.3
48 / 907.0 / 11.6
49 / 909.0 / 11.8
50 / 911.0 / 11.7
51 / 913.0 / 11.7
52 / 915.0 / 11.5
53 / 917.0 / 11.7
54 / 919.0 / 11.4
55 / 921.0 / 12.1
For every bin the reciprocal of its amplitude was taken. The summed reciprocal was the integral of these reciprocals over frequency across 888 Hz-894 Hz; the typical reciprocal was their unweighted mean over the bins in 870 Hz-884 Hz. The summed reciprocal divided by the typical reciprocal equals 6.1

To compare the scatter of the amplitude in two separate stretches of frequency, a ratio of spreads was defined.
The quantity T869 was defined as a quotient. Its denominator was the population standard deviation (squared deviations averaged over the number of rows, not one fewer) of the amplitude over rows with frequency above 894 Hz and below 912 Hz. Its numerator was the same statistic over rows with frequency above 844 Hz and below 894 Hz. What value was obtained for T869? 1.07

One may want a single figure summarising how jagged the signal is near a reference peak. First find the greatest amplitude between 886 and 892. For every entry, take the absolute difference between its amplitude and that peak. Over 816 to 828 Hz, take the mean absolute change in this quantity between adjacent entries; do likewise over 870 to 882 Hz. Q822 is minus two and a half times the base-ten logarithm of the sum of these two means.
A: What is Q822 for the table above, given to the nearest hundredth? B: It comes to 1.05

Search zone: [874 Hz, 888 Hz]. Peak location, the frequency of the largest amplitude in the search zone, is 881.0 Hz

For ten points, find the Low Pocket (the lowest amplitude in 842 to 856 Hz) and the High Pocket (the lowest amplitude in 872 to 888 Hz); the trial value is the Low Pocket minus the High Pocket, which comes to -0.60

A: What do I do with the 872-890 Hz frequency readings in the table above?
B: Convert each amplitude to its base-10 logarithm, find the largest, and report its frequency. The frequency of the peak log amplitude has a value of 881.0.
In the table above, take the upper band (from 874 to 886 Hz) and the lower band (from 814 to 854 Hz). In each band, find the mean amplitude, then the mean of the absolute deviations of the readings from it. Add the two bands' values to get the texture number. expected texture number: 0.56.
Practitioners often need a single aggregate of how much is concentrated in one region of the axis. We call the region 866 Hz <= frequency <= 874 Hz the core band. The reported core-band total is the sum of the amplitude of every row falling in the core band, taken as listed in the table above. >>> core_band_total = 46.3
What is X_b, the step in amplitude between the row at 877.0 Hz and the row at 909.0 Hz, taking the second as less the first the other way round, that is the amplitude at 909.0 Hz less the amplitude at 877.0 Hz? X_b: 0.30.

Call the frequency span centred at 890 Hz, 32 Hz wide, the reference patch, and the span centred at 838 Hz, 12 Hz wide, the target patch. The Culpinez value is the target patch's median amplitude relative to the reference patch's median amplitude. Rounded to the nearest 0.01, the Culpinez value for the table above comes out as 0.91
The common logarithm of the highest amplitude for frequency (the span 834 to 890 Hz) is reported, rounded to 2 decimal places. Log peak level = 1.08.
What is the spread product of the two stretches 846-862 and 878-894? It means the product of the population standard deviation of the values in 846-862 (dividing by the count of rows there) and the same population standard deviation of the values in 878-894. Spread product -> 0.109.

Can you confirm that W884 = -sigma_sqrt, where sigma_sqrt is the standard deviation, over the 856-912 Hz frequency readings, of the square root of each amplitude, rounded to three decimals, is -0.043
